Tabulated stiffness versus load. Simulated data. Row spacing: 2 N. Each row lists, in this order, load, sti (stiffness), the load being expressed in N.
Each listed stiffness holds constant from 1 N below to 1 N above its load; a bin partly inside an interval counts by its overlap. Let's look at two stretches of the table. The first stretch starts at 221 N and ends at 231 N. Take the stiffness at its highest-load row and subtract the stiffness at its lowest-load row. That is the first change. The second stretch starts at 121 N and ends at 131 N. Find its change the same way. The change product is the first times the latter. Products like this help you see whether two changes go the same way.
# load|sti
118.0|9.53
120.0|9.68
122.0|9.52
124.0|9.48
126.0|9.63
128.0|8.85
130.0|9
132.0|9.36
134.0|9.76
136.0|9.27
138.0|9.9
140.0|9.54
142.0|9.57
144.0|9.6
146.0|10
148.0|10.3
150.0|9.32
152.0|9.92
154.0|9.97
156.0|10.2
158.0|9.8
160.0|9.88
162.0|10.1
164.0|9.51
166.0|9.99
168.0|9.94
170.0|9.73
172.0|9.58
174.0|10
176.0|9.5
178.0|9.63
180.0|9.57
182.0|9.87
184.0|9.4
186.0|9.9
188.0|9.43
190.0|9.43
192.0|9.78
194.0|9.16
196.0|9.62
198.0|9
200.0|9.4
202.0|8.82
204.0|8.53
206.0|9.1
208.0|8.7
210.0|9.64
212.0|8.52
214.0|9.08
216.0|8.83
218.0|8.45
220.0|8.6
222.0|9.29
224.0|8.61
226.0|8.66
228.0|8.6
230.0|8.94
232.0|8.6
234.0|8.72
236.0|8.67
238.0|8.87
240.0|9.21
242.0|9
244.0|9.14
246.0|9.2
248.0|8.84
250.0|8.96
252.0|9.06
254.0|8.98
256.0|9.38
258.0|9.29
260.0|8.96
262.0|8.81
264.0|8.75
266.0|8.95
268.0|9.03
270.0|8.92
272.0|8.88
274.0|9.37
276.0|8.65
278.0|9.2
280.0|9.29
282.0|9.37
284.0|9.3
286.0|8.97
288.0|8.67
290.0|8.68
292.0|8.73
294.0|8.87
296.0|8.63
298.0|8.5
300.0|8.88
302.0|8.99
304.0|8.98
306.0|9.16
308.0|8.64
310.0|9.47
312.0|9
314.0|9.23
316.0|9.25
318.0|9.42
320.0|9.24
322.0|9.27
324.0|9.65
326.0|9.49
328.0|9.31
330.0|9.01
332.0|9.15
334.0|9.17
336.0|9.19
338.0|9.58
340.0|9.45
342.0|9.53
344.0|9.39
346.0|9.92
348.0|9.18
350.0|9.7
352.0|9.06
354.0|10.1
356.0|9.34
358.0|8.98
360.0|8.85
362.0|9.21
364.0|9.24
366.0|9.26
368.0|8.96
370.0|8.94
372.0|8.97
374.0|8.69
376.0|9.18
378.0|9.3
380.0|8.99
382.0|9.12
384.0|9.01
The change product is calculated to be 0.18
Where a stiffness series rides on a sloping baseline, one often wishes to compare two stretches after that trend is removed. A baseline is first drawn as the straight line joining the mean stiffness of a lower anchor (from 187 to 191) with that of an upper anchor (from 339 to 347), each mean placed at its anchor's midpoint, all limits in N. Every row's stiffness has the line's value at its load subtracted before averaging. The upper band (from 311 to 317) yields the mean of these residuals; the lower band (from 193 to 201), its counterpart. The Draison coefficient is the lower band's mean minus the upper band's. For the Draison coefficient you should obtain 0.24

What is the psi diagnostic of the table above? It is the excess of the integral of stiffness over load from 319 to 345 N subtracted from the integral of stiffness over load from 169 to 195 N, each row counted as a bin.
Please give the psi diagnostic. 7.1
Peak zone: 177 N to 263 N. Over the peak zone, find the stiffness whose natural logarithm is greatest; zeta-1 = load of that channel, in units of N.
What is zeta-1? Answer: 186.0 N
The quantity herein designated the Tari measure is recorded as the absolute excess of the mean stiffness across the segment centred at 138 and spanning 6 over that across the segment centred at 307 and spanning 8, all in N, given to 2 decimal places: 0.51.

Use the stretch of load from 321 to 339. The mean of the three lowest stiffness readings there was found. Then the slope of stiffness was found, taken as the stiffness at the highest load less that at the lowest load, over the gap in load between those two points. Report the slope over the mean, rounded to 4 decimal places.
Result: 0.0021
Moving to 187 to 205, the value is -0.0064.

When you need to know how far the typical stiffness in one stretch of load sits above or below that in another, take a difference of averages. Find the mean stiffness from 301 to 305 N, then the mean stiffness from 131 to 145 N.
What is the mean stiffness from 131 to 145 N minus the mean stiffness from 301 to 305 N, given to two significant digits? 0.59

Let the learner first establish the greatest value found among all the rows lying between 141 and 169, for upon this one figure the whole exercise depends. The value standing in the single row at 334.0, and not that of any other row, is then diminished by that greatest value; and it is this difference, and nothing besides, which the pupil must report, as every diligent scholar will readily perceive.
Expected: -1.13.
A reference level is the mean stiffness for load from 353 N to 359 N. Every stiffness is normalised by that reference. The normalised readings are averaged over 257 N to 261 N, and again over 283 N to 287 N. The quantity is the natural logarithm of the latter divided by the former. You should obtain 0.00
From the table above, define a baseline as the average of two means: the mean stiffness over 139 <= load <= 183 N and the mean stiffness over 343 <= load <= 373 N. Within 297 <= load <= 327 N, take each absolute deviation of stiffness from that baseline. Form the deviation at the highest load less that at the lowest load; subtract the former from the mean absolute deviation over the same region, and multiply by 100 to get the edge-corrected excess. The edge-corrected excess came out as 140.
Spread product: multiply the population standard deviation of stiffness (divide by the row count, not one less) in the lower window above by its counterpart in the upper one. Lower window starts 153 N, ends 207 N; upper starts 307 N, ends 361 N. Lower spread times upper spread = 0.12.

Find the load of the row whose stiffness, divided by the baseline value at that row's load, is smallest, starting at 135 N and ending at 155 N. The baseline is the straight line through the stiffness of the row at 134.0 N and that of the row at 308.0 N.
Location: 136.0 N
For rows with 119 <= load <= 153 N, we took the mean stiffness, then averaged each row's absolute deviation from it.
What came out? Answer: 0.26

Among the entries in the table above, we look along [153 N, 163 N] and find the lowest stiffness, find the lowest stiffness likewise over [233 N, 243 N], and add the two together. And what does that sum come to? 18.47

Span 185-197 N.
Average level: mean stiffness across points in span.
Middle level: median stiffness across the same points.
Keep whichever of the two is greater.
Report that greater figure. 9.55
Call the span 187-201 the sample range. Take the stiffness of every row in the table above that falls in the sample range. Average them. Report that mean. 9.40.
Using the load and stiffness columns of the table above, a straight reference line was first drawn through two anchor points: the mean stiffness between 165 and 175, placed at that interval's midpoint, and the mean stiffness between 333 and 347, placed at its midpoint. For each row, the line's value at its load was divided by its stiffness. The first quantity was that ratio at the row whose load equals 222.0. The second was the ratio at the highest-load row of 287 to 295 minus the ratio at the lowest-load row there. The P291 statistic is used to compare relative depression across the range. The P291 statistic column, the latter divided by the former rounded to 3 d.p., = -0.025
